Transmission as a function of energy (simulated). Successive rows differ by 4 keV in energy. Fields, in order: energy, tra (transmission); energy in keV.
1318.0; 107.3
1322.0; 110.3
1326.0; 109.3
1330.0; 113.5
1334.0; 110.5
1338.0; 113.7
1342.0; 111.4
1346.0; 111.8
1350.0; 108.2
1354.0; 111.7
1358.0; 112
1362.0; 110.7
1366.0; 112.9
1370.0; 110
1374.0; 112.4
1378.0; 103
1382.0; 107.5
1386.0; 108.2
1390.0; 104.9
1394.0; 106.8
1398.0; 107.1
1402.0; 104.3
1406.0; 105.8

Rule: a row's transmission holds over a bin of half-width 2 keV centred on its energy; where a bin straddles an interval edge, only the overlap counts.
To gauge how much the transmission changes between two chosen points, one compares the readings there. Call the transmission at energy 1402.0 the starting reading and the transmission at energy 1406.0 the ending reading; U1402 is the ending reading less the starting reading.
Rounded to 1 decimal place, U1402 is 1.5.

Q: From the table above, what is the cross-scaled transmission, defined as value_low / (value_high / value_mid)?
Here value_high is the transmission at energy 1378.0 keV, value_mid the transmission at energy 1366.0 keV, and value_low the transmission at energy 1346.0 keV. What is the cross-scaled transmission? 123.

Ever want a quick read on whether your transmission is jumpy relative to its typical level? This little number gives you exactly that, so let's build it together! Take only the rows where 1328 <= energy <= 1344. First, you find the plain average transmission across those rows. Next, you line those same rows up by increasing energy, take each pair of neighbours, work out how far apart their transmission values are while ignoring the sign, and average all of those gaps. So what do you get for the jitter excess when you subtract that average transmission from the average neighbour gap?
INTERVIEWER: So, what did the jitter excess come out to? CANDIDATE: -109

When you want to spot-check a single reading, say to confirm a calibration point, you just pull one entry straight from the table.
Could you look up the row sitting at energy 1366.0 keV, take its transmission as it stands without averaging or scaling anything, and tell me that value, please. 112.9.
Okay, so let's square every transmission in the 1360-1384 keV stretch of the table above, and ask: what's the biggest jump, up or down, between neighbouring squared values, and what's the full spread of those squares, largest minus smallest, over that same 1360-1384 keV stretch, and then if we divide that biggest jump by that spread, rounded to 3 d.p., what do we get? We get 0.947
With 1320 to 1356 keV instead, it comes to 0.767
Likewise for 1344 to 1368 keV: 0.762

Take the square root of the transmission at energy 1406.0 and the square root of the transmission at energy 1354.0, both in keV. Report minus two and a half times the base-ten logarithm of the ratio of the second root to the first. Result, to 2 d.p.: -0.03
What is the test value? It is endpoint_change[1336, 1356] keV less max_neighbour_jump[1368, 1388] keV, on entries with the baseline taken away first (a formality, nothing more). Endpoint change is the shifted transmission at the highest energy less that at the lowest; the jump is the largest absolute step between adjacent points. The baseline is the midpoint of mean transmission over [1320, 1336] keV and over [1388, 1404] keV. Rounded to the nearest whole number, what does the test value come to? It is -11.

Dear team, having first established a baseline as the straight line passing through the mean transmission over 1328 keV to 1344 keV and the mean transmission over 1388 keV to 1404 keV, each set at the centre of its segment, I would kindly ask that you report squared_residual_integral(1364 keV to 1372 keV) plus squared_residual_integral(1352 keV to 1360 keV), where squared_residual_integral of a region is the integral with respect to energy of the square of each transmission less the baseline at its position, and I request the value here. 93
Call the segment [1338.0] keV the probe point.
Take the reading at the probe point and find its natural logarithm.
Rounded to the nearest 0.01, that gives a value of 4.73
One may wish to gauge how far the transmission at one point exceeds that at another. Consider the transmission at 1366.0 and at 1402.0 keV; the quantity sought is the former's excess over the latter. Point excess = 8.6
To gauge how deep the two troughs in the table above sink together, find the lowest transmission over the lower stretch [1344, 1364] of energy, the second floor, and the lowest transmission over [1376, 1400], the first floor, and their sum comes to 211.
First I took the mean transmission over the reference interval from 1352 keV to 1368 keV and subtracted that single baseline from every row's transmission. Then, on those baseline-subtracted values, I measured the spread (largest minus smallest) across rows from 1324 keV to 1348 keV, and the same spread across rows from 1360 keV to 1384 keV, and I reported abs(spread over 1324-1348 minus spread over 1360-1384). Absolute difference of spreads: 5.5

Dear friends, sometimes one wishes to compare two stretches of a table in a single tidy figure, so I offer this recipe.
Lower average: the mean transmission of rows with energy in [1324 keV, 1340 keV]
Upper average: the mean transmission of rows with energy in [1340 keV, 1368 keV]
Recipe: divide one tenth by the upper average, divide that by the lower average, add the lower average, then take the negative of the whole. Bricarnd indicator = -111.8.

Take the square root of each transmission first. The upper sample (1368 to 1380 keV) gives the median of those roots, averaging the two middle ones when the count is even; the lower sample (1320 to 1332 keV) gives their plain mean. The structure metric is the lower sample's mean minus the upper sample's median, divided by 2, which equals 0.024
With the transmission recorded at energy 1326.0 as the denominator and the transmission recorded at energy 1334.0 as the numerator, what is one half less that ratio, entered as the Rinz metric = -0.511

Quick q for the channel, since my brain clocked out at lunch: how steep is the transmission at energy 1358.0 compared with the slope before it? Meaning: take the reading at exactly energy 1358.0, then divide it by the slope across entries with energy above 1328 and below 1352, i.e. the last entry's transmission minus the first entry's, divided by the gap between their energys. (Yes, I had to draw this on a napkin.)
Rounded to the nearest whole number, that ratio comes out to -423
